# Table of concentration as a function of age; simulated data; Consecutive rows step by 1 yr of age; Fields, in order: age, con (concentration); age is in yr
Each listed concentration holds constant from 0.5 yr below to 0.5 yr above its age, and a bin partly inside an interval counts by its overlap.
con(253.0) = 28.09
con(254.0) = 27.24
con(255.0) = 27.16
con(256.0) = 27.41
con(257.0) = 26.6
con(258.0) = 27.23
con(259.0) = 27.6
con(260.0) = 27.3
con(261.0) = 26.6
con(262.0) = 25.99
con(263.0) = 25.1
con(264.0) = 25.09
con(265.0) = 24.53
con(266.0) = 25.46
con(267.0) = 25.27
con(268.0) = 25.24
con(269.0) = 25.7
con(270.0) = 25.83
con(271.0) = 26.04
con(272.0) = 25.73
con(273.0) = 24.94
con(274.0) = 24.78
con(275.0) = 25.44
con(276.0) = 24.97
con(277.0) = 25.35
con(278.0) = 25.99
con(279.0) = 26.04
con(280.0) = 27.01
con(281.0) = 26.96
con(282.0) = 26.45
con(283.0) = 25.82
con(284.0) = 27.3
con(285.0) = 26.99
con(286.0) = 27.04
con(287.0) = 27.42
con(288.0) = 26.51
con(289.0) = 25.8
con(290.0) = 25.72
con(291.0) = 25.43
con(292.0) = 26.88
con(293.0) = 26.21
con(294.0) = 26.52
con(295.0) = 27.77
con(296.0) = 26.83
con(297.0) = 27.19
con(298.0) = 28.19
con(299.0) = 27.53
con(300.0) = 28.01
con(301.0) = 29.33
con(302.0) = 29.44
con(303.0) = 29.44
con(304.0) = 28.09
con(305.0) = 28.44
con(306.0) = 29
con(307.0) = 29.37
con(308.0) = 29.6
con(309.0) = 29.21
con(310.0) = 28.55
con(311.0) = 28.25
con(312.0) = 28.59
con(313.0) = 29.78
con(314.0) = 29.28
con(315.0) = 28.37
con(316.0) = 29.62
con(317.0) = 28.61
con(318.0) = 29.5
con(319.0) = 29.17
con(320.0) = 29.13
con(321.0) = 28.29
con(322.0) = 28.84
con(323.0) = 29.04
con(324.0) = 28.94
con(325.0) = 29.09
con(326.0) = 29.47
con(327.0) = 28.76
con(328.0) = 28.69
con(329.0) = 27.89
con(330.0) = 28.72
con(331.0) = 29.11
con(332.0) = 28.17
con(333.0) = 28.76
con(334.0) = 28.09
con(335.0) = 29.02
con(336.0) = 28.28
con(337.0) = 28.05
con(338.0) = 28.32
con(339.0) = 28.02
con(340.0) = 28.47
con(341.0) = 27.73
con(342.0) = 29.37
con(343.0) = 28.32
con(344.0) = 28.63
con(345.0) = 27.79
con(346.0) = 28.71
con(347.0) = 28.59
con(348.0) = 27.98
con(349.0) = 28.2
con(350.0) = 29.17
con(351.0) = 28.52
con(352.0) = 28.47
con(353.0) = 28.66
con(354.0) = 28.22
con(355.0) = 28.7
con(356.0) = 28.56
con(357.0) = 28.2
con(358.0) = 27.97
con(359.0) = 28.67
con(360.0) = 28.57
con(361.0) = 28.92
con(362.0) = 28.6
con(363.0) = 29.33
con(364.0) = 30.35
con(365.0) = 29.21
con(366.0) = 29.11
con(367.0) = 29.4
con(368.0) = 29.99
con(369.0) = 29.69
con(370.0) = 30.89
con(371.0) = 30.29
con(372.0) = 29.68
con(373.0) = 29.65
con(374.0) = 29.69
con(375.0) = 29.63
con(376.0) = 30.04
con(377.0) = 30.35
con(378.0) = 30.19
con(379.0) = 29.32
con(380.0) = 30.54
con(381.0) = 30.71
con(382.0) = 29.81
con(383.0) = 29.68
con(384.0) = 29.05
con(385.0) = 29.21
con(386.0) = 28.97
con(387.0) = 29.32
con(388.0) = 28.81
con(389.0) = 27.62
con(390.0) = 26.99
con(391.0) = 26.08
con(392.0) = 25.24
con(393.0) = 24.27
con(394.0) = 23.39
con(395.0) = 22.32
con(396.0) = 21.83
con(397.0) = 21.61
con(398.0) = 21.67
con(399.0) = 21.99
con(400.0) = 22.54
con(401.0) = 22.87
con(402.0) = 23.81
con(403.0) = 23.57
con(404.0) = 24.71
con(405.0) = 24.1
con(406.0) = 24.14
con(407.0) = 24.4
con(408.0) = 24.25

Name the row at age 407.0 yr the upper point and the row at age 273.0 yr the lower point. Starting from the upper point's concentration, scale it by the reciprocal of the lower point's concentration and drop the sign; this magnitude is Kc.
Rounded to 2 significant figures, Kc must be 0.98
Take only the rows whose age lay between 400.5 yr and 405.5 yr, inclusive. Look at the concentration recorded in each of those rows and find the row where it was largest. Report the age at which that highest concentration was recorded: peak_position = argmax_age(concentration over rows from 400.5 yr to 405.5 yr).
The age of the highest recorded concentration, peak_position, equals 404.0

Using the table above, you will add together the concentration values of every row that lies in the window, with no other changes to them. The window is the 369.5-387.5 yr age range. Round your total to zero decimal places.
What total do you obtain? 537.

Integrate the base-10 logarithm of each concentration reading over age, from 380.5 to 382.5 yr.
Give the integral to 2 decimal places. 2.96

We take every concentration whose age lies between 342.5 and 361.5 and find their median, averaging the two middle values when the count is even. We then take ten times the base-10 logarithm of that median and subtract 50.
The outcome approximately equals -35.4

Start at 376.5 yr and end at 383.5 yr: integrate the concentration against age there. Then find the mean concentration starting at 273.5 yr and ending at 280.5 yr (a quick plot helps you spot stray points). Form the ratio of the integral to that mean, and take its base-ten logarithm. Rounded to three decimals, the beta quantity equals 0.914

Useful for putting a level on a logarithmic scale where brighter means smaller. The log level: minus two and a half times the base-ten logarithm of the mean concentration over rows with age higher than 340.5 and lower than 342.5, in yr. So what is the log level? -3.64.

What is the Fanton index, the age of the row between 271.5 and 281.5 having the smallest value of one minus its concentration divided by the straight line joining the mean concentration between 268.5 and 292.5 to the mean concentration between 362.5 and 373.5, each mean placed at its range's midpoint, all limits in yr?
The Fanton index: 280.0 yr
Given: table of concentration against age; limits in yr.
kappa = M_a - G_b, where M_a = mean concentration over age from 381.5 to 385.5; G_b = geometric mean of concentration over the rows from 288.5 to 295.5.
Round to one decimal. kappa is 3.1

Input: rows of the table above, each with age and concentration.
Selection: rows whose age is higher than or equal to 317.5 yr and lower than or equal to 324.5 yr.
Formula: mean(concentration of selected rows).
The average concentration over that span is 28.99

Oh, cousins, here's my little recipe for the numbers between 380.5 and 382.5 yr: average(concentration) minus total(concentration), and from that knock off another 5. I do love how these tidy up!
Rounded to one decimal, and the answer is -35.3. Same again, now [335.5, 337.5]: -33.2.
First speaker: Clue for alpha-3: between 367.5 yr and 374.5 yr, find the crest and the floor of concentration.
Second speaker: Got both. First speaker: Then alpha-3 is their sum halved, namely 30.3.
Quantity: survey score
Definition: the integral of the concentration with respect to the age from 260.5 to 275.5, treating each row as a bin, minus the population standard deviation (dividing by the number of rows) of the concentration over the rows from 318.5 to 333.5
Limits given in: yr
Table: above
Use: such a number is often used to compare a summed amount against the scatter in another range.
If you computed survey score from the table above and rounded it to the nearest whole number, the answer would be 381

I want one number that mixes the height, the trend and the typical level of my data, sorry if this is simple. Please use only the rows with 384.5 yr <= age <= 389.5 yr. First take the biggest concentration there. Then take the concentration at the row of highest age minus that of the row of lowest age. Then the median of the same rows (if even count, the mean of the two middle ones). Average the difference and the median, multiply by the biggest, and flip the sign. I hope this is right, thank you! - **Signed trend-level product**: -401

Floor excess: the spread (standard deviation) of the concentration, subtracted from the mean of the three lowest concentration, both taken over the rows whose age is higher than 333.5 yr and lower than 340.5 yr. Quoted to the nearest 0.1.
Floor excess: 27.7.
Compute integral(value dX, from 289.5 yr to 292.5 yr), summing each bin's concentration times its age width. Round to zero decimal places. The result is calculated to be 78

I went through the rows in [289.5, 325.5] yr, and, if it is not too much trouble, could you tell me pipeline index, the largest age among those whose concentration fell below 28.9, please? 322.0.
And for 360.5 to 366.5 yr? 362.0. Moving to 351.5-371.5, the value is 362.0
